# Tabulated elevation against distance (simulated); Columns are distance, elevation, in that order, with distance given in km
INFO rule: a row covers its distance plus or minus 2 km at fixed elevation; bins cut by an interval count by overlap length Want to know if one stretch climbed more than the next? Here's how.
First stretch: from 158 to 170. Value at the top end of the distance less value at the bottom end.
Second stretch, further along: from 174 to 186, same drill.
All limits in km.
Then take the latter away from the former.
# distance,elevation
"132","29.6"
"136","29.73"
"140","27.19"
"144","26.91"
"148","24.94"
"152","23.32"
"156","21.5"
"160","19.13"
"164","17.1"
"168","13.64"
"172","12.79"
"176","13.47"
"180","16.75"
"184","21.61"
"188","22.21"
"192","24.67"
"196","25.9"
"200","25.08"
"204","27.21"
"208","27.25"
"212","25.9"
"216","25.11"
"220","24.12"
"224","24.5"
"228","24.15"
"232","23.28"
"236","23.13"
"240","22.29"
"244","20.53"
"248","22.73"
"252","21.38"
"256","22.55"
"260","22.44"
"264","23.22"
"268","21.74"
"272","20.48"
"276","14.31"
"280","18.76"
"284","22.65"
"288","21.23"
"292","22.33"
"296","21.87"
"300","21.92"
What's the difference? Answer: -13.6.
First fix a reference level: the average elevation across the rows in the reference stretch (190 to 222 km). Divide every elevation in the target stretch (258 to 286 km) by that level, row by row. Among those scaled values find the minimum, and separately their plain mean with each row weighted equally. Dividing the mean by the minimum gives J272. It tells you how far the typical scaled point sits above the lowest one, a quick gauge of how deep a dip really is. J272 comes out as 1.43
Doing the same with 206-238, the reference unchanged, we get 1.07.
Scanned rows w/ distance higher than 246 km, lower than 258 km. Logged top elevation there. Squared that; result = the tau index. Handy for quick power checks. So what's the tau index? 517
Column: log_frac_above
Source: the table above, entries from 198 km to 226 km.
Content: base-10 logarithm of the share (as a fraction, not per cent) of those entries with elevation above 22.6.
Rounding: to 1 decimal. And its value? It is 0.0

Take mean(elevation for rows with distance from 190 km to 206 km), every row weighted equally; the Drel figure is 26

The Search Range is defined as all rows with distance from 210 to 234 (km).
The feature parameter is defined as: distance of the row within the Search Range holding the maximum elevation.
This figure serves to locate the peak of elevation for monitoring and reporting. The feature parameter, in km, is 212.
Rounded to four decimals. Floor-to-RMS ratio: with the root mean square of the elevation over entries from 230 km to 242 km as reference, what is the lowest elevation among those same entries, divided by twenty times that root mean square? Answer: 0.0487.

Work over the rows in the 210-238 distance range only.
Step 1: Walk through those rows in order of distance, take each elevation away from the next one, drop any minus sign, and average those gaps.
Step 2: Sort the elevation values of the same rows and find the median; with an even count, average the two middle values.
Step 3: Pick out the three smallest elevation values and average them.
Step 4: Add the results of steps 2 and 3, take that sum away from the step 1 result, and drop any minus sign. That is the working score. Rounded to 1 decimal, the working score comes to 47.1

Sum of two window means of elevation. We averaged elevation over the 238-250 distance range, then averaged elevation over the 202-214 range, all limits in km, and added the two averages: 49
